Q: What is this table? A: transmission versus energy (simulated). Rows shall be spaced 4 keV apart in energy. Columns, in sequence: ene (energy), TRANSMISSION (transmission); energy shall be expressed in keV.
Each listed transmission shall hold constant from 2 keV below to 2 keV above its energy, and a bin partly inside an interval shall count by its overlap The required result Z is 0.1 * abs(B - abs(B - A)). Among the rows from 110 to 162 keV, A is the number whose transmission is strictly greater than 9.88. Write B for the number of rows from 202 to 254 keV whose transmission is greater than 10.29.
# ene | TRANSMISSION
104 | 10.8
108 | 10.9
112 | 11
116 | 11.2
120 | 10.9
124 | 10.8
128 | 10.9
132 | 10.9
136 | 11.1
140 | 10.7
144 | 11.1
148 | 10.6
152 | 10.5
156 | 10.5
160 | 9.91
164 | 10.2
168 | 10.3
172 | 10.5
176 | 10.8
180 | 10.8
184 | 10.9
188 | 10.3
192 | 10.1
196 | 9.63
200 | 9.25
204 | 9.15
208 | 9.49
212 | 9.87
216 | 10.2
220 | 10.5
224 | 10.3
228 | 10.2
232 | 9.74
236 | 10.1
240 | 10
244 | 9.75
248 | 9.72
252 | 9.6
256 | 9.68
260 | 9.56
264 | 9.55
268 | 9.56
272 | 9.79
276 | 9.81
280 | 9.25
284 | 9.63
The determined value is 0.90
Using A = 13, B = 2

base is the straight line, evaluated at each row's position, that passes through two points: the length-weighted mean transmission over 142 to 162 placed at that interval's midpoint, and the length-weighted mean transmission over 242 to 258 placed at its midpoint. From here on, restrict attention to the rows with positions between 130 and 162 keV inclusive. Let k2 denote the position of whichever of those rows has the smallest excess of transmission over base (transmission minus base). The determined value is 160 keV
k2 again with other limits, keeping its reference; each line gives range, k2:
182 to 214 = 204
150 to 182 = 160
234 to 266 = 252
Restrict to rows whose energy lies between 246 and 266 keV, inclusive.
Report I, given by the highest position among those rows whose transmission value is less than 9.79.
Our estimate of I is 264 keV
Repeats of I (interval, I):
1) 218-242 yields 232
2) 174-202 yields 200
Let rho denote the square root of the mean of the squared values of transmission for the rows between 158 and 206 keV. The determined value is 10.2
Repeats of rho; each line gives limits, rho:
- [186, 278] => 9.8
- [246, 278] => 9.7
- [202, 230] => 10.0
